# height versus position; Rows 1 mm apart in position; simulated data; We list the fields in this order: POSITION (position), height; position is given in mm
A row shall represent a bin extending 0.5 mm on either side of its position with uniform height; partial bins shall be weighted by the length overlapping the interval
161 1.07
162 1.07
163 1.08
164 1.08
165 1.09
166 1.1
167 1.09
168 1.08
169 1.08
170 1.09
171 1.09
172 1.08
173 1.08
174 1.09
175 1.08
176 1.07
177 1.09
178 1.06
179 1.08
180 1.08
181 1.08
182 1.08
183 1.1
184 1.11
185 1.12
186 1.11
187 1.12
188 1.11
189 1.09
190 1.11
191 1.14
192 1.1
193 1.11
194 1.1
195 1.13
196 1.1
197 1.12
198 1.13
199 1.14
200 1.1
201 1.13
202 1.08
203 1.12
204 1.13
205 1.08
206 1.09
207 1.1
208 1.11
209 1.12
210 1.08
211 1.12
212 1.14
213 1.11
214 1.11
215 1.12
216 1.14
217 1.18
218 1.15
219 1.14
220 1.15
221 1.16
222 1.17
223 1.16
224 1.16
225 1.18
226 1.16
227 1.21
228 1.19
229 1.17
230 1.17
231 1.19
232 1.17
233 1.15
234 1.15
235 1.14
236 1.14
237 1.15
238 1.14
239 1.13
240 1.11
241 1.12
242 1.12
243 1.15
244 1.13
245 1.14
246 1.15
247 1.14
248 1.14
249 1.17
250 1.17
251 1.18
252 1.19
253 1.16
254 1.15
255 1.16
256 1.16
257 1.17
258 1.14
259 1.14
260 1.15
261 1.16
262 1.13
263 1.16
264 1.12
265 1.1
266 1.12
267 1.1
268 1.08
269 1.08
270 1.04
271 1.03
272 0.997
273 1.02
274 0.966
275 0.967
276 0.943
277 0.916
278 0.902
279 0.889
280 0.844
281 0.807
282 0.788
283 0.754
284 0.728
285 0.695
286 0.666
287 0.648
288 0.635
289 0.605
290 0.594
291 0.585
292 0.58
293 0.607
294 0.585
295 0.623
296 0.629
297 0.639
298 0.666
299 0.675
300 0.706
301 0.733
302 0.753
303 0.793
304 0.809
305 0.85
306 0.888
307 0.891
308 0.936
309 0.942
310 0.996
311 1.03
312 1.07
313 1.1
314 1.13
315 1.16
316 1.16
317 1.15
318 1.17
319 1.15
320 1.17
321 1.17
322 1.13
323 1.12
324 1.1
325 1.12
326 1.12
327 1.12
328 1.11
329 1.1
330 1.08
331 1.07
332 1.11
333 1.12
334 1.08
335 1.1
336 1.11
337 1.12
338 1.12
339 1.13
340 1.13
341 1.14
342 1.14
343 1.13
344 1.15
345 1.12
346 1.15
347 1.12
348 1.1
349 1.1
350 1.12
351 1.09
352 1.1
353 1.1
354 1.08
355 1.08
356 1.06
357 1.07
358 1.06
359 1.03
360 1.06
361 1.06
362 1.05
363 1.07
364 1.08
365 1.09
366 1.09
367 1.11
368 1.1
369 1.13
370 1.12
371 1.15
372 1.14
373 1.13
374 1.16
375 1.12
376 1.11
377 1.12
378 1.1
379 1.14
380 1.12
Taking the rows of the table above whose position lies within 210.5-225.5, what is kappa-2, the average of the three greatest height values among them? 1.18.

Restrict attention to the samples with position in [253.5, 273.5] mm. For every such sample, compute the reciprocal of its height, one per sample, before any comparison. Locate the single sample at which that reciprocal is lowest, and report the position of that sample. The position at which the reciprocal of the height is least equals 257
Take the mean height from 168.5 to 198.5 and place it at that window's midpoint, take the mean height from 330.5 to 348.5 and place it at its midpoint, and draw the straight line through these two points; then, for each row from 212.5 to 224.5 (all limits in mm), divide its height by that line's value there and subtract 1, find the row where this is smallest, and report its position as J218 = 214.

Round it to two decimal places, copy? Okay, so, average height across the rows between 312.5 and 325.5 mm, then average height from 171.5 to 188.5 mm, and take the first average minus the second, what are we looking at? 0.05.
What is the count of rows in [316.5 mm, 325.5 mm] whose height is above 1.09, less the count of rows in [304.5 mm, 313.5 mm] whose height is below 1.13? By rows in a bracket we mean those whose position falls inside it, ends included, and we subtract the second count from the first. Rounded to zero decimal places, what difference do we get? 0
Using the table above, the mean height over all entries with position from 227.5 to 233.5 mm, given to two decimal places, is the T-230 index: 1.17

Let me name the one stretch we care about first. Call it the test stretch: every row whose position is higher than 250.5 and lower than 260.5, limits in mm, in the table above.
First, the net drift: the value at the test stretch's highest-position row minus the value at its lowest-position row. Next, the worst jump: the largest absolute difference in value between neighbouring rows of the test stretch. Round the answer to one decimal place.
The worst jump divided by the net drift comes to -1.0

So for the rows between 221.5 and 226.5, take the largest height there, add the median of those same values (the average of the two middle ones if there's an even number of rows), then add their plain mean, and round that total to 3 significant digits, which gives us 3.51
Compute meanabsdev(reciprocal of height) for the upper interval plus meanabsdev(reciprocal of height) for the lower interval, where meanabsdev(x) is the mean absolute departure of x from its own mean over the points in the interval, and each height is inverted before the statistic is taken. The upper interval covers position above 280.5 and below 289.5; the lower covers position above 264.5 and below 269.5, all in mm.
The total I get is 0.129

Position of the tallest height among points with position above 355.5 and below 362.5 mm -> 357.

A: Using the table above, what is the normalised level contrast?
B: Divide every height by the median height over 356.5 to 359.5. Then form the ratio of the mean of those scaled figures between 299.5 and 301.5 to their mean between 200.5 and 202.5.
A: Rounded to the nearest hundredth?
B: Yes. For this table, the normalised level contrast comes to 0.65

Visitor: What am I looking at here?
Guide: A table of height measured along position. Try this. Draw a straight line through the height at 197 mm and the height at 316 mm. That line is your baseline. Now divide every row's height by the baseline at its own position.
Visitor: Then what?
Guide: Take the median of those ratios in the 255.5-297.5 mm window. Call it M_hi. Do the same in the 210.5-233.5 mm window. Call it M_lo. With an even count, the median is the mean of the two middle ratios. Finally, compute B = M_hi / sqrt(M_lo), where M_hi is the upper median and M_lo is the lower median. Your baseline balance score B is 0.80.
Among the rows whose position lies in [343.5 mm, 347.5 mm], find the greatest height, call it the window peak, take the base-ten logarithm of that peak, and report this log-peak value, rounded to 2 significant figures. 0.061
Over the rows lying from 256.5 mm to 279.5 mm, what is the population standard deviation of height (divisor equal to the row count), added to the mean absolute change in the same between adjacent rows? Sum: 0.11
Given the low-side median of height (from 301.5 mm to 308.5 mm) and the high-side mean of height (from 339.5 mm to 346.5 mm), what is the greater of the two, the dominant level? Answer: 1.14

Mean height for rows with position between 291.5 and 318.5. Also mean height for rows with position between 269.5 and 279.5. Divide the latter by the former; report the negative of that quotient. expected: -1.12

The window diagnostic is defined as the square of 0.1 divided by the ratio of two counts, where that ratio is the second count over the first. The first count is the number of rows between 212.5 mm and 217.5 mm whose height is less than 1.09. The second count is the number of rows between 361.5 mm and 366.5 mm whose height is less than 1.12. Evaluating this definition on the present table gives 0.000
